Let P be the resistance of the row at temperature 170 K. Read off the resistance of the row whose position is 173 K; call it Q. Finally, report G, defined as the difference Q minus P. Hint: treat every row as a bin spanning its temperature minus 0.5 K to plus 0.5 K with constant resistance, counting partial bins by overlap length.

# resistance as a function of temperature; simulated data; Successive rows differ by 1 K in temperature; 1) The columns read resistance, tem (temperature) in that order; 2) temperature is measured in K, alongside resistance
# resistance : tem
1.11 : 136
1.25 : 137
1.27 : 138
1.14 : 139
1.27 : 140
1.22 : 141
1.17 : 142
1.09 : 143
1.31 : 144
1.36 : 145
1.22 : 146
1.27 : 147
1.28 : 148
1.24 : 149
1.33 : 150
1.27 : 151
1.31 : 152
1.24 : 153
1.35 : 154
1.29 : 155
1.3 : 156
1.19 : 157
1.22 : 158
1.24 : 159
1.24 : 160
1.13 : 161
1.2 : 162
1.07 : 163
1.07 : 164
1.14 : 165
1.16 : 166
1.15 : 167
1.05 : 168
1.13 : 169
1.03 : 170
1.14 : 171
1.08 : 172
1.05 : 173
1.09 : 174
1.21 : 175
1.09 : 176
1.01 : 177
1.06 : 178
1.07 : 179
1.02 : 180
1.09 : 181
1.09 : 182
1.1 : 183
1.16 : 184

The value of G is 0.02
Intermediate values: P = 1.03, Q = 1.05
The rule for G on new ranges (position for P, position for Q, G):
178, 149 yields 0.18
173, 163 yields 0.02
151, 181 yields -0.18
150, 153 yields -0.09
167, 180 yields -0.13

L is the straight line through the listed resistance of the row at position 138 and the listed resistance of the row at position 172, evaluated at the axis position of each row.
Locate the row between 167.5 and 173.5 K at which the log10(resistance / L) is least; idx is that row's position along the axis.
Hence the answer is 170 K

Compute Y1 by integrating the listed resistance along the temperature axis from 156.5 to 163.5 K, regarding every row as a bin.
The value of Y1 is 8.3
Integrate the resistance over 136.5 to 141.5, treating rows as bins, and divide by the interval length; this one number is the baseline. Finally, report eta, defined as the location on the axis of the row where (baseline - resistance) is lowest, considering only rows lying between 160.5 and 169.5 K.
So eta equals 162 K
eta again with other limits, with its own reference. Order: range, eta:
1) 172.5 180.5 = 175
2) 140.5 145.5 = 145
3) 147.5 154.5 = 154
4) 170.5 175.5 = 175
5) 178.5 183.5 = 183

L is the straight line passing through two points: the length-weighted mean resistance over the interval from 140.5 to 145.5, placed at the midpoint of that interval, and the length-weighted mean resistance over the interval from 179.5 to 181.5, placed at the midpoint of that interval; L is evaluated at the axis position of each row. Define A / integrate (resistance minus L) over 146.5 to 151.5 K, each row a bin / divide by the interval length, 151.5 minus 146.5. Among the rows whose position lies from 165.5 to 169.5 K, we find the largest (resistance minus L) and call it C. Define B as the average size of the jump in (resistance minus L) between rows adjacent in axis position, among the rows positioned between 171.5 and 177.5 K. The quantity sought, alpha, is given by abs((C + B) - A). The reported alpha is 0.04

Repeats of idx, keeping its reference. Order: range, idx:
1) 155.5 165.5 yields 163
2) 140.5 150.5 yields 143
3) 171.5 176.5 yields 173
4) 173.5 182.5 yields 177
